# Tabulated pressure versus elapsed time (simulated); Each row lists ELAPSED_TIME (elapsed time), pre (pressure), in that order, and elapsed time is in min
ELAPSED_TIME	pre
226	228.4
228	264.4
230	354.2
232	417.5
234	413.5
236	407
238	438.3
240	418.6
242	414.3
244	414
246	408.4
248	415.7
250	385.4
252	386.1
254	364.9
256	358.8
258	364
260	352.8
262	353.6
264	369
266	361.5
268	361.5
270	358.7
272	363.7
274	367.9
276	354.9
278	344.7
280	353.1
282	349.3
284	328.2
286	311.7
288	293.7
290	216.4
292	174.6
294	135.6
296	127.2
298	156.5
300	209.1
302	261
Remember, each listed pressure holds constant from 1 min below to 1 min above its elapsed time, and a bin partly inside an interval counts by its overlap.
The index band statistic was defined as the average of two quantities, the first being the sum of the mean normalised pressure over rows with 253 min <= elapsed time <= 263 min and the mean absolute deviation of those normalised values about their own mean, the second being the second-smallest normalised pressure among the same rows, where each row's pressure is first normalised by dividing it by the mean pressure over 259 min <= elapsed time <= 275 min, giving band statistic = 0.99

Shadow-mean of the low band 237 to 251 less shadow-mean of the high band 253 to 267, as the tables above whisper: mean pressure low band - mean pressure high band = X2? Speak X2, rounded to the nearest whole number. 53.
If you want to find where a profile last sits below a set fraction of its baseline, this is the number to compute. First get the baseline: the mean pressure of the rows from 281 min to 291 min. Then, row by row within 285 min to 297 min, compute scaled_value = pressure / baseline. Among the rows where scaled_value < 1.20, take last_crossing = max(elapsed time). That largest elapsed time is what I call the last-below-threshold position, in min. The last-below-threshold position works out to 296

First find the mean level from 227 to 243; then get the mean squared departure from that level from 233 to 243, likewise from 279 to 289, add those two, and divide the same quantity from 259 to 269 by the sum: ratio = 0.19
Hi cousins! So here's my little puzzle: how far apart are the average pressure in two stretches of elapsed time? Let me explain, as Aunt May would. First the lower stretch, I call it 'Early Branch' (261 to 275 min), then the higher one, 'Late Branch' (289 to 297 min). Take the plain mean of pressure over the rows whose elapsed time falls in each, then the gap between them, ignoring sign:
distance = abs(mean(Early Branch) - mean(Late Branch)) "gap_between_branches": 199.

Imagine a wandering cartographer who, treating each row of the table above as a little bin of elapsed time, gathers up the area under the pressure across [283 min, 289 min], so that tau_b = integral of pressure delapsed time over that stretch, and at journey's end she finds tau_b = 1867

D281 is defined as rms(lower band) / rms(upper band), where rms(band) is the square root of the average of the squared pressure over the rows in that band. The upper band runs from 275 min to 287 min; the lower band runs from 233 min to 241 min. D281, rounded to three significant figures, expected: 1.23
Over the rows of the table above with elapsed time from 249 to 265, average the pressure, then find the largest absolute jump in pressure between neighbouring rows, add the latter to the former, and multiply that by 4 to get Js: 1552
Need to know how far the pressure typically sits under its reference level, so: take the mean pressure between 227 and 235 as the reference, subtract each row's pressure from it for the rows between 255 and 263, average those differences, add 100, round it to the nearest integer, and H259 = 105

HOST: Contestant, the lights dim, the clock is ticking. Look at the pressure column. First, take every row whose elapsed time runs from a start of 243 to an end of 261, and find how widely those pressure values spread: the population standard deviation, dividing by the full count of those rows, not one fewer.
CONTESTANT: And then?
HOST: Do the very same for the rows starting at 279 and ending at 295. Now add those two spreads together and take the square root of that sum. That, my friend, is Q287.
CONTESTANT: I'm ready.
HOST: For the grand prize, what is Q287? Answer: 10.1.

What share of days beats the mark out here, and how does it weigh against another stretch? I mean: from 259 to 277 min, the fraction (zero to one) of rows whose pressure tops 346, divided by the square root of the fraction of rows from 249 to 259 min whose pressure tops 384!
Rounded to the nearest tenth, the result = 1.6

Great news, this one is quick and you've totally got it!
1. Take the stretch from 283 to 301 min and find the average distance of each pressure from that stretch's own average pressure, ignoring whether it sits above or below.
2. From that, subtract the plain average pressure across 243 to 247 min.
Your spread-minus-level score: -348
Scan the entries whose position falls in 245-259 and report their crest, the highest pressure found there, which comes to 415.7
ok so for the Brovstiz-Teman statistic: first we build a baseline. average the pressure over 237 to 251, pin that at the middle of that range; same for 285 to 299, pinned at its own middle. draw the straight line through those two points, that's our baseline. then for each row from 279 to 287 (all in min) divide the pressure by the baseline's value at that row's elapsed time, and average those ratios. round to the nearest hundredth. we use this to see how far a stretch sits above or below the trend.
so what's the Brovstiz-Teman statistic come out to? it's 1.39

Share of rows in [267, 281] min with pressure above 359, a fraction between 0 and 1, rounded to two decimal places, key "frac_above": 0.43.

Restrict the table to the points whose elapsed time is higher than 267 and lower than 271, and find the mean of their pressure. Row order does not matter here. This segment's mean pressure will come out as 360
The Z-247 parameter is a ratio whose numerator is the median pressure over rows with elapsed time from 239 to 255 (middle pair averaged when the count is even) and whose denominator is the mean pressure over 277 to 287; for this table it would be 1.22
